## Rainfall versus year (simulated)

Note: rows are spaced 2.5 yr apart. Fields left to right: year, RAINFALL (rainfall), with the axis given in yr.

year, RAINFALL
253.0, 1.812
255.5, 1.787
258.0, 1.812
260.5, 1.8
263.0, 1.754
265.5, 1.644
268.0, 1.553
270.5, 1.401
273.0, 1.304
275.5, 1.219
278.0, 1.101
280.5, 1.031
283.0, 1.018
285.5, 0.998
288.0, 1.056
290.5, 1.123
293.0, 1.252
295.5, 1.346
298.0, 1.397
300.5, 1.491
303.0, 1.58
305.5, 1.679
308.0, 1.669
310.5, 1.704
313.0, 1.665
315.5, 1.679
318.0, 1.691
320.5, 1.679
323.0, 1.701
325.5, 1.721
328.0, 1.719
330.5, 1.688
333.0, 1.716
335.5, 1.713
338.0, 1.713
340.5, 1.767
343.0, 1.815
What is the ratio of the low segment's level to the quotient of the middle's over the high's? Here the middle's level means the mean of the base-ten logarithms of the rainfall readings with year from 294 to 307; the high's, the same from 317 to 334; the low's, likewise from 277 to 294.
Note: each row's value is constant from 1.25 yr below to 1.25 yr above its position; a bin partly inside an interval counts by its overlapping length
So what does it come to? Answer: 0.0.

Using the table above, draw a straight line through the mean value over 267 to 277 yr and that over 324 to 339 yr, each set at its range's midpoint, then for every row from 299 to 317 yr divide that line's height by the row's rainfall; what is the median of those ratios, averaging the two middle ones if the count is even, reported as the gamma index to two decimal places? 0.96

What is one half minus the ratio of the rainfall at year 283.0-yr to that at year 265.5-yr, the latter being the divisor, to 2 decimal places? -0.12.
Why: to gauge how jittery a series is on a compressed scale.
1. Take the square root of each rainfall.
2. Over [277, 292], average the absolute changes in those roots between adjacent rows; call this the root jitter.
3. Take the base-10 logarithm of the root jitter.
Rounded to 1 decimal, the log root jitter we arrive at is -1.7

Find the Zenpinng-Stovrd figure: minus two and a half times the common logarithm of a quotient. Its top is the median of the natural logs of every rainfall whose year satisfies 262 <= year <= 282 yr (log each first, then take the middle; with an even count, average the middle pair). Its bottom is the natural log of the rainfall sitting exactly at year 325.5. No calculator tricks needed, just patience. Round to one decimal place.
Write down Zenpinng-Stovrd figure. 0.6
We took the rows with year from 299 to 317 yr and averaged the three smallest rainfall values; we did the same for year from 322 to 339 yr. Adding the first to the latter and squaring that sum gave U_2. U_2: 10.8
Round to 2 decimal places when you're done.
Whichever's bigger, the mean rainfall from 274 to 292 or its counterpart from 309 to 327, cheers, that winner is 1.69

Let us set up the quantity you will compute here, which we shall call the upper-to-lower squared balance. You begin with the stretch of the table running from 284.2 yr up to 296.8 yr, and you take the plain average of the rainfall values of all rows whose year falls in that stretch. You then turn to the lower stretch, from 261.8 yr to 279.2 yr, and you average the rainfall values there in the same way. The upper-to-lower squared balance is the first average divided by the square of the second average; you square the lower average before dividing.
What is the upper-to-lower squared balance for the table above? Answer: 0.6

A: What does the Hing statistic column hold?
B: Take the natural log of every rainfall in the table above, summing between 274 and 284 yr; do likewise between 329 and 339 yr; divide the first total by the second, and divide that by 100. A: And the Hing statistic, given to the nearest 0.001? 0.002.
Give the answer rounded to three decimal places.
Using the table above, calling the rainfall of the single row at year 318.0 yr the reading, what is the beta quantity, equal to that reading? 1.691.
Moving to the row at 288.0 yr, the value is 1.056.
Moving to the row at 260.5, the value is 1.800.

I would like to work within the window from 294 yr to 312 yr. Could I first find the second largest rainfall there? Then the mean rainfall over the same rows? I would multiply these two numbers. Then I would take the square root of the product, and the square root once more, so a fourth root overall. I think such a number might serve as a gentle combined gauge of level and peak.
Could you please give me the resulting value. 1.27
